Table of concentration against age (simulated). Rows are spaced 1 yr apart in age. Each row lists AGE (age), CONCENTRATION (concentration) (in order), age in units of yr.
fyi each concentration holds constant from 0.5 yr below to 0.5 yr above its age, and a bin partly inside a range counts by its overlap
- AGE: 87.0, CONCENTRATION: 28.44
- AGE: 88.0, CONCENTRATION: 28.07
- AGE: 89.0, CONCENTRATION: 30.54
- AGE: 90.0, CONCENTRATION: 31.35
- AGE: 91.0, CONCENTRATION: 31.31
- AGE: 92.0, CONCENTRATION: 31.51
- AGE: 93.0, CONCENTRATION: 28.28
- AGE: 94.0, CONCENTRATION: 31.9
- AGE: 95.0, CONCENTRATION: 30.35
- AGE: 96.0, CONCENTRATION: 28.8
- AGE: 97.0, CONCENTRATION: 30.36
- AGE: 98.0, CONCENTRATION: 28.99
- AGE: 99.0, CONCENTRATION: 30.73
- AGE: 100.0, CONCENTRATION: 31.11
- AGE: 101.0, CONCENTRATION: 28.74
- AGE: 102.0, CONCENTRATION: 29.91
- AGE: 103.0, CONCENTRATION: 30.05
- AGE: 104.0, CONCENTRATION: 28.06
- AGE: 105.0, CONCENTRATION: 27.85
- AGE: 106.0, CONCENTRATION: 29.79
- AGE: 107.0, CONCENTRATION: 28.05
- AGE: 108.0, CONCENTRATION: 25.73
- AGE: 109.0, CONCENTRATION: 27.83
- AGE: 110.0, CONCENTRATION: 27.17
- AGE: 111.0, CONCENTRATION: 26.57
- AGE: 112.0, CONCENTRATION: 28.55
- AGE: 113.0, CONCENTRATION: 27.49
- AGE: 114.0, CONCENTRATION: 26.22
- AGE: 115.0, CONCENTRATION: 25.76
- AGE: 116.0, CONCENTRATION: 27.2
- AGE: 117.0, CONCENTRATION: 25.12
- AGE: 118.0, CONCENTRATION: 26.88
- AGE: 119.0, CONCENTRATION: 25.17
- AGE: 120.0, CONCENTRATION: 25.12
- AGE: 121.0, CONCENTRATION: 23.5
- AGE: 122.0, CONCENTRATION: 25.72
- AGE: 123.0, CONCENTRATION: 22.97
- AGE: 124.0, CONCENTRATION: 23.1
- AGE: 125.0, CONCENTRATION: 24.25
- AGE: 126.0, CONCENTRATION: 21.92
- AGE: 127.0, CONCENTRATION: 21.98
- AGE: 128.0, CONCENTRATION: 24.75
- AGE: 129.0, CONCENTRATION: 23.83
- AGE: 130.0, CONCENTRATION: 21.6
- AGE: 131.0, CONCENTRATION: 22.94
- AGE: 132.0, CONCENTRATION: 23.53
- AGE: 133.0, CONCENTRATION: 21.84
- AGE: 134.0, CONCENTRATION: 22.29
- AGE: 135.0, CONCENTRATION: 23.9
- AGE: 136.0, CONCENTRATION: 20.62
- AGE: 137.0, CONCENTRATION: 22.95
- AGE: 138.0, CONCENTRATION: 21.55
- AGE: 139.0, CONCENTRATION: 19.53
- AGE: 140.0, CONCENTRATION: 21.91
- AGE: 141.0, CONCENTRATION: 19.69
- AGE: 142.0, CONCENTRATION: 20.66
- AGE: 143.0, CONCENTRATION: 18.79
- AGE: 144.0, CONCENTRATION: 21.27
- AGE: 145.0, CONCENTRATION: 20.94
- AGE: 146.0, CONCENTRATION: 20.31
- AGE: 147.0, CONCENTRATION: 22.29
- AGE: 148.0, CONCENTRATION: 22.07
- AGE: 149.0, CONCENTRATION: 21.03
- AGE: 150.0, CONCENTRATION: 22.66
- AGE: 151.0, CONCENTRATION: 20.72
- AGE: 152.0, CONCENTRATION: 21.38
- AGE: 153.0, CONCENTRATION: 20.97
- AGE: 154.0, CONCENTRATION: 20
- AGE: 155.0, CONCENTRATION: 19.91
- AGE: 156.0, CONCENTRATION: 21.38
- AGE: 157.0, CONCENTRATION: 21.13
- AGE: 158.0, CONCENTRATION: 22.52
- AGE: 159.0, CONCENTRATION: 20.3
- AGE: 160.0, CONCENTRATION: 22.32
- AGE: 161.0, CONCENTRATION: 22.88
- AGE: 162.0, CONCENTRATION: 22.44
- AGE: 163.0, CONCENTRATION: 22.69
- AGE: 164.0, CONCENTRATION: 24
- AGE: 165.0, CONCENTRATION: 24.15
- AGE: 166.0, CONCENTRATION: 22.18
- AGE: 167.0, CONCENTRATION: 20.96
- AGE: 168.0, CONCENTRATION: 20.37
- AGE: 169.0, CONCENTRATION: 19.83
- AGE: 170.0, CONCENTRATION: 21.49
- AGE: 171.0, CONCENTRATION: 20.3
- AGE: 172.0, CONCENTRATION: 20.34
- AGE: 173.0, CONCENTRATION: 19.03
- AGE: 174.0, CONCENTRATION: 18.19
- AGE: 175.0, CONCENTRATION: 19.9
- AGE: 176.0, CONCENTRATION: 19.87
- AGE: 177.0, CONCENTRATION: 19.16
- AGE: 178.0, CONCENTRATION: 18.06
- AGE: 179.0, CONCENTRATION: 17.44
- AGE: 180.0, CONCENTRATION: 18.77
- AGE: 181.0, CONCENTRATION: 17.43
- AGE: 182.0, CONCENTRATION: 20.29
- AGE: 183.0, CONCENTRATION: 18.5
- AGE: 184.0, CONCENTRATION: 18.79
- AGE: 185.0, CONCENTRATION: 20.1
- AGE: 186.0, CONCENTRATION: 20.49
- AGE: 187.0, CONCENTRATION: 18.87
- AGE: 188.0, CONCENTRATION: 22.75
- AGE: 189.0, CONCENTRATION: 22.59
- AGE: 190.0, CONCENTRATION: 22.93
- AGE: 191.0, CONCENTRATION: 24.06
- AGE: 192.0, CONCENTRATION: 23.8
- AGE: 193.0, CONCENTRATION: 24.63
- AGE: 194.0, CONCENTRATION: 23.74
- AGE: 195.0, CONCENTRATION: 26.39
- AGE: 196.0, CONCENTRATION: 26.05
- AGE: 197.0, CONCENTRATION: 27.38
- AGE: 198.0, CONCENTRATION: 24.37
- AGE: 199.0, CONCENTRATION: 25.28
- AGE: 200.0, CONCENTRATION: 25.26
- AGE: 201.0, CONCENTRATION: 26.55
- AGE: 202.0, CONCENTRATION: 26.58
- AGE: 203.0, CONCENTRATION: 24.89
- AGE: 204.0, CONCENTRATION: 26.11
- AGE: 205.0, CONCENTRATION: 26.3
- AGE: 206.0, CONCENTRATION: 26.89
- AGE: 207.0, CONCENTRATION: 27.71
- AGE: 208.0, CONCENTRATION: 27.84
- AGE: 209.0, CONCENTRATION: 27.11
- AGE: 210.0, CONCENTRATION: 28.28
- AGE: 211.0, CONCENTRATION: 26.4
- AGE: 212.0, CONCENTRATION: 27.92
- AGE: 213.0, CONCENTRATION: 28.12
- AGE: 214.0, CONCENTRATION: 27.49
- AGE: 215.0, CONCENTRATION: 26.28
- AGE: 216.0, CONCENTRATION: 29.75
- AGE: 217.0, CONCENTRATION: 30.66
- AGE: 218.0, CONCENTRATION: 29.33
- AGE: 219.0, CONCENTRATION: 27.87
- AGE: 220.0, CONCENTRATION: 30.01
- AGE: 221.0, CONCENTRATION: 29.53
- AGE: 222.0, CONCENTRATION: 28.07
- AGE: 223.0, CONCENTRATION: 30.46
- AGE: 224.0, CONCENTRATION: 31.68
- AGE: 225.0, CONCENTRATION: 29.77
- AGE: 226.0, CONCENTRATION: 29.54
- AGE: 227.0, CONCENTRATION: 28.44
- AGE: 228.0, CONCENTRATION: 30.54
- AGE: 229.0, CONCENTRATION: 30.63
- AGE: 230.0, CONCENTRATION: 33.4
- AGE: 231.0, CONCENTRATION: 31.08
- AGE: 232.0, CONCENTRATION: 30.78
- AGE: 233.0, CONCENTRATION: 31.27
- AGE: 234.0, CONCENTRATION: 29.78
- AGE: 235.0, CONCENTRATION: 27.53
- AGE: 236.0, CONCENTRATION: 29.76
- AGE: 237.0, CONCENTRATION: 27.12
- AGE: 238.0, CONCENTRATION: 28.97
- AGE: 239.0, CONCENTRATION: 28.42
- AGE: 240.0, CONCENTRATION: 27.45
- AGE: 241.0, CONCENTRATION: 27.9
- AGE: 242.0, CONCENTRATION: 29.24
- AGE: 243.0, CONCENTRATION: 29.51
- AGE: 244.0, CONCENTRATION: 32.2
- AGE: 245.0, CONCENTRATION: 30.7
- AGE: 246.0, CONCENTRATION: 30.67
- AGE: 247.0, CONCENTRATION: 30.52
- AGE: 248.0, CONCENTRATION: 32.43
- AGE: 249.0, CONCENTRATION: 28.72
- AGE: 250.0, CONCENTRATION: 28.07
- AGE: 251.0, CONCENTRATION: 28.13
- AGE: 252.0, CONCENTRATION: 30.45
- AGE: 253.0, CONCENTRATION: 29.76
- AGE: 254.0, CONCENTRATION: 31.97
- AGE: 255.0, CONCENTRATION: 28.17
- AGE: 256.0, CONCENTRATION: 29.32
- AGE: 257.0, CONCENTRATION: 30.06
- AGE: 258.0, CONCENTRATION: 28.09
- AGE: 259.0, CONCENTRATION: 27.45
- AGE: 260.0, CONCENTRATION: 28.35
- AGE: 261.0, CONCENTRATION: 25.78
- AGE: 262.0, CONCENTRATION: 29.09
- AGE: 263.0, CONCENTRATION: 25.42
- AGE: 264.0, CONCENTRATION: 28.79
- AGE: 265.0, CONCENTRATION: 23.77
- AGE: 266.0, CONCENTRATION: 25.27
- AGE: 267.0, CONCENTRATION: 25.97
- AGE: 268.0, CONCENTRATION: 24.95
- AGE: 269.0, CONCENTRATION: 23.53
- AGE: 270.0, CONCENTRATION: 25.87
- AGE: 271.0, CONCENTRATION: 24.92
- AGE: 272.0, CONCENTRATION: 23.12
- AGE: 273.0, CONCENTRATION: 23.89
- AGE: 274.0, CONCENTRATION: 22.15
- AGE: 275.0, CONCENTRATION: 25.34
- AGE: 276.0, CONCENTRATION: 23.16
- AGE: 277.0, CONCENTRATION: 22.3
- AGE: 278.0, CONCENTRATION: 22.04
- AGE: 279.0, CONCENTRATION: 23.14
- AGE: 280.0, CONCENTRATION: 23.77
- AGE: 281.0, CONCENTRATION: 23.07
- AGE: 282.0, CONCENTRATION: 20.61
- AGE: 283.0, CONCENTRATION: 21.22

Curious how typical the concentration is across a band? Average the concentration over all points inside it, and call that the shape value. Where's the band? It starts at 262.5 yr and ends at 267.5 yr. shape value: 25.8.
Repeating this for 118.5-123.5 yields 24.5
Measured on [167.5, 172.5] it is 20.5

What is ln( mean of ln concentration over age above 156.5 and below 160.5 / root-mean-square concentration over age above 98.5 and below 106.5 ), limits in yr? -2.26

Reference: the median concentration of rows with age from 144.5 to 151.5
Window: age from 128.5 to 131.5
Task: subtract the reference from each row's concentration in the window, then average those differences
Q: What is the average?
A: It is 1.8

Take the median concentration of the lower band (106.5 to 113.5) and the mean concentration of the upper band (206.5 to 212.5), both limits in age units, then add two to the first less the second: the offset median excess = 1.9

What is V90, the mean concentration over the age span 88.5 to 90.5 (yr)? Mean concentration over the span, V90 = 31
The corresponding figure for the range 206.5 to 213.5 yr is 28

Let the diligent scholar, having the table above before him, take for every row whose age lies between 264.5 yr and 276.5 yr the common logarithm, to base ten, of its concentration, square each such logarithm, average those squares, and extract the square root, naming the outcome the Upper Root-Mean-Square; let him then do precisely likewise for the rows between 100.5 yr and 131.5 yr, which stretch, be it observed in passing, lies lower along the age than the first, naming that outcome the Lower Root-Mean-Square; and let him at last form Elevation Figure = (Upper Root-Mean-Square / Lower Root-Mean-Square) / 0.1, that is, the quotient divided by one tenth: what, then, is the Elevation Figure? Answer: 9.8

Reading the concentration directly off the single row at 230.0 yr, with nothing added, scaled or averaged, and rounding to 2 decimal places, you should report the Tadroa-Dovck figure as 33.40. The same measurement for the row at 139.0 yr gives 19.53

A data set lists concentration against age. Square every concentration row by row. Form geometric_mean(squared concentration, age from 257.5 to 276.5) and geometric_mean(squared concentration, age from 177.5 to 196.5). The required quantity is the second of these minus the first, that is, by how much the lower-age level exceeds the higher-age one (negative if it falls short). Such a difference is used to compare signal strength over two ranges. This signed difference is -200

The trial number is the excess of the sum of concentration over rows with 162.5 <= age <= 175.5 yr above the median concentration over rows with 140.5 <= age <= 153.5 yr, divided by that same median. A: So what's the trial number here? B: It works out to 12.0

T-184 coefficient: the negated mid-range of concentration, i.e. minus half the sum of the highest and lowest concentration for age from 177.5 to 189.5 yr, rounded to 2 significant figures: -20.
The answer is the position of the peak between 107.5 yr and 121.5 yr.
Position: 112.0 yr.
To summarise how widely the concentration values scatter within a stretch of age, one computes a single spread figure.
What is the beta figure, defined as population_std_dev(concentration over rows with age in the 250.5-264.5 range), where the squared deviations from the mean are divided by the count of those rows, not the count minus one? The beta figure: 1.67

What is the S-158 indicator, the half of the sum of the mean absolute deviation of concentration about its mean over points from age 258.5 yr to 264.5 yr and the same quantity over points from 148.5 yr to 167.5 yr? 1.15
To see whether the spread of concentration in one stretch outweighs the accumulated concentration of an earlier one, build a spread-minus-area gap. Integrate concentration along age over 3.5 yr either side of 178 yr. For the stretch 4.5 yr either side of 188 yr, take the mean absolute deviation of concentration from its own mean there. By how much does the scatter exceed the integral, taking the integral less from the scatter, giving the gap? -129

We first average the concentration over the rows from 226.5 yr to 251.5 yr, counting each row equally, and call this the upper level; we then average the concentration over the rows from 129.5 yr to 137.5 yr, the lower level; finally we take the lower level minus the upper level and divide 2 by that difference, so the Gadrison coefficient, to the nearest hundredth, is -0.28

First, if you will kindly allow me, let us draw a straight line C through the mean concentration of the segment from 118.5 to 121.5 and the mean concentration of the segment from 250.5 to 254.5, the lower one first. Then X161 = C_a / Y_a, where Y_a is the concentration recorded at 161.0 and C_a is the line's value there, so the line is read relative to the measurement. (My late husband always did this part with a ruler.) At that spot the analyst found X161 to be 1.15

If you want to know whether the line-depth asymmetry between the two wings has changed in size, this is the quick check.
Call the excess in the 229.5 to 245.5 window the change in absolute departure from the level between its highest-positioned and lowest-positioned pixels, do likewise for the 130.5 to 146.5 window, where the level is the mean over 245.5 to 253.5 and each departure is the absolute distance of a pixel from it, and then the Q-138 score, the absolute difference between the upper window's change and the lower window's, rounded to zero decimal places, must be 5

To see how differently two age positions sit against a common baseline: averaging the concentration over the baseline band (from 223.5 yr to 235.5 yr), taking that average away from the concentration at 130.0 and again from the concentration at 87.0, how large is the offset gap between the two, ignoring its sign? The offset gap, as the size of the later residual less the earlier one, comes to 6.8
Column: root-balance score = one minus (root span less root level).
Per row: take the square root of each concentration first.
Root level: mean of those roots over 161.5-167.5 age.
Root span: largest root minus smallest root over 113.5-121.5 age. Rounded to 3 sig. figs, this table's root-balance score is 5.40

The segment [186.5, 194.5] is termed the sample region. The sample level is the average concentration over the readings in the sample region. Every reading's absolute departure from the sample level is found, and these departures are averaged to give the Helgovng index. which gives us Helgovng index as 1.1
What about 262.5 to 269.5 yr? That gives 1.1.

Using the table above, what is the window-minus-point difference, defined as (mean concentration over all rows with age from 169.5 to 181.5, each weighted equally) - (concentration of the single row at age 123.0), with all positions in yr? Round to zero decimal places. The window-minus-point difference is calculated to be -4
